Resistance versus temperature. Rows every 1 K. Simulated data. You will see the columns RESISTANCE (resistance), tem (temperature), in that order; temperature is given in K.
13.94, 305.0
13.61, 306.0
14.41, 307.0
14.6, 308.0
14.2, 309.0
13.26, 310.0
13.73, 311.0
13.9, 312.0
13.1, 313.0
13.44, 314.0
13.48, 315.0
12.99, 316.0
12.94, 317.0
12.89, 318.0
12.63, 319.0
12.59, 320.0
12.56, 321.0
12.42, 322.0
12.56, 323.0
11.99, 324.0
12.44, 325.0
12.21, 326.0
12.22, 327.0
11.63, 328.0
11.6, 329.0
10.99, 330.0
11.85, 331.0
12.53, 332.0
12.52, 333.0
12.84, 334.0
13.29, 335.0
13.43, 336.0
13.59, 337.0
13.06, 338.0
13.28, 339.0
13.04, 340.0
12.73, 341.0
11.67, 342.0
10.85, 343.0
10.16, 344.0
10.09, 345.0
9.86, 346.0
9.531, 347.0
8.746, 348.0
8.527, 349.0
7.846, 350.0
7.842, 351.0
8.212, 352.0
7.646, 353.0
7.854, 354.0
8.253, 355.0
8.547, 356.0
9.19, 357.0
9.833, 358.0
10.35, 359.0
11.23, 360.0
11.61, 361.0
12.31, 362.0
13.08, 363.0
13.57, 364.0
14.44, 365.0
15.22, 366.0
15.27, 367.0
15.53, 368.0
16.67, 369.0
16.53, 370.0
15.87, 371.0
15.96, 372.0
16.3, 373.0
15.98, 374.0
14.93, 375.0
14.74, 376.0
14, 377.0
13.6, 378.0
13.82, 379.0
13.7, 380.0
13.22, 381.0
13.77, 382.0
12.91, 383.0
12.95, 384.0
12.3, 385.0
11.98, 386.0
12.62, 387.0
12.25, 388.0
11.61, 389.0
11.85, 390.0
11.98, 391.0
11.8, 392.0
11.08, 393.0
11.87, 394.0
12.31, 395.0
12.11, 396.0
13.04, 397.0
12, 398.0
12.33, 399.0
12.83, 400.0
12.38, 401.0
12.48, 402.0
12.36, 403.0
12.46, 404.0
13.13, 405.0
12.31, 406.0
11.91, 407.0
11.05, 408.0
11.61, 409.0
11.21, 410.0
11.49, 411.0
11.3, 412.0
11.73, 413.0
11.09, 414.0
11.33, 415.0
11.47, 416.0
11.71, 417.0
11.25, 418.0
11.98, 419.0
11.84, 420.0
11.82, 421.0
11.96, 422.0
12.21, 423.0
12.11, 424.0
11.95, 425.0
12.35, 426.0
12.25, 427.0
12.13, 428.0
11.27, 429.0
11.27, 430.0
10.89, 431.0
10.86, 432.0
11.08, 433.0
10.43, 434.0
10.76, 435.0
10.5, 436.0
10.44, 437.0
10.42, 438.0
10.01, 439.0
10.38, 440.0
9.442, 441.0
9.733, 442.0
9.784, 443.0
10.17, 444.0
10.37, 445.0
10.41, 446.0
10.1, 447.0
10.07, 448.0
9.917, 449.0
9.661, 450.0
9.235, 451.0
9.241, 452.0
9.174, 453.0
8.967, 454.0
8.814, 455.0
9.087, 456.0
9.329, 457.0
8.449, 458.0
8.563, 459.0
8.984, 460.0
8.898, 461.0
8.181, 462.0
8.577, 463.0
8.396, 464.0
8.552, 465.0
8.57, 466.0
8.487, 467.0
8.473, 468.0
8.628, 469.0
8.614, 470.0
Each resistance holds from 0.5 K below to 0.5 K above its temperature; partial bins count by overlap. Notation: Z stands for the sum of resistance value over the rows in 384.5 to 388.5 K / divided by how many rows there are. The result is 12.3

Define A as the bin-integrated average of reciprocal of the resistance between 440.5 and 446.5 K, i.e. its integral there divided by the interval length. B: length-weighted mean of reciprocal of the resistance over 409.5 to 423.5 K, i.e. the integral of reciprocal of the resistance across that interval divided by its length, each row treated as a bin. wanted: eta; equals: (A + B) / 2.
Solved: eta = 0.0933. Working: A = 0.100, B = 0.086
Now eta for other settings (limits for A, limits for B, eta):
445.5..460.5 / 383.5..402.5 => 0.0948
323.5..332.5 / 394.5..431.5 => 0.0840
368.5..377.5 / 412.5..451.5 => 0.0781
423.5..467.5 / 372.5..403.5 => 0.0898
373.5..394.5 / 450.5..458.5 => 0.0942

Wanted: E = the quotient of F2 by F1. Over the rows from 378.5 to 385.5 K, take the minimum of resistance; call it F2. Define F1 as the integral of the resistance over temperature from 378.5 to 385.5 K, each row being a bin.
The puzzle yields 0.133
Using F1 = 93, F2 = 12.3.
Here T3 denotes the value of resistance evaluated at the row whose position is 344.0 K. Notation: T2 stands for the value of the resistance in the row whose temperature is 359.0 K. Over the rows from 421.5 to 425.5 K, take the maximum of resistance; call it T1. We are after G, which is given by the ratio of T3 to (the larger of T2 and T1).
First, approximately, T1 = 12.21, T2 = 10.35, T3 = 10.16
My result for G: 0.83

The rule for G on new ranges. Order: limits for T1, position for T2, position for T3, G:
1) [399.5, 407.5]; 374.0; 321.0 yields 0.79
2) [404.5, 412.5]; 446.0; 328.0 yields 0.89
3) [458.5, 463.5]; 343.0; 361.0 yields 1.07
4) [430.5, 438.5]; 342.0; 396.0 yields 1.04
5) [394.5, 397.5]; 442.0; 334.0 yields 0.98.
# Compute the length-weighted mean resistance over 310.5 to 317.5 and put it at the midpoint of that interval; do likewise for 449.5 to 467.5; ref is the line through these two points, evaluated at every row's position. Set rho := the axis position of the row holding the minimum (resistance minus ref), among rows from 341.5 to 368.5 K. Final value 353.0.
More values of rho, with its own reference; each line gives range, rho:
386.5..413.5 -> 393.0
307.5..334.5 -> 330.0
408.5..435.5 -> 434.0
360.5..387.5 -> 361.0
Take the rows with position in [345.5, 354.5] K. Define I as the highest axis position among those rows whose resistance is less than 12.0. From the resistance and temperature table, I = 354.0 K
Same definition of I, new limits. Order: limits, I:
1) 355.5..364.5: 361.0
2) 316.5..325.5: 324.0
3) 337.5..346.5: 346.0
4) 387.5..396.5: 394.0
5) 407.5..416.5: 416.0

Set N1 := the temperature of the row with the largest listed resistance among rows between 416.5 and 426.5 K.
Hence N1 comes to 426.0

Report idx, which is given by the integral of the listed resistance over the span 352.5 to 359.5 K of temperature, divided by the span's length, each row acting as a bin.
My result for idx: 9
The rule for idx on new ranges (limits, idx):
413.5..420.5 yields 12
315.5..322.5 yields 13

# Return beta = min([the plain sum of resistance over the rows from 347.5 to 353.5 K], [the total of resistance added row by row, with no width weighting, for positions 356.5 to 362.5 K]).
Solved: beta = 49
